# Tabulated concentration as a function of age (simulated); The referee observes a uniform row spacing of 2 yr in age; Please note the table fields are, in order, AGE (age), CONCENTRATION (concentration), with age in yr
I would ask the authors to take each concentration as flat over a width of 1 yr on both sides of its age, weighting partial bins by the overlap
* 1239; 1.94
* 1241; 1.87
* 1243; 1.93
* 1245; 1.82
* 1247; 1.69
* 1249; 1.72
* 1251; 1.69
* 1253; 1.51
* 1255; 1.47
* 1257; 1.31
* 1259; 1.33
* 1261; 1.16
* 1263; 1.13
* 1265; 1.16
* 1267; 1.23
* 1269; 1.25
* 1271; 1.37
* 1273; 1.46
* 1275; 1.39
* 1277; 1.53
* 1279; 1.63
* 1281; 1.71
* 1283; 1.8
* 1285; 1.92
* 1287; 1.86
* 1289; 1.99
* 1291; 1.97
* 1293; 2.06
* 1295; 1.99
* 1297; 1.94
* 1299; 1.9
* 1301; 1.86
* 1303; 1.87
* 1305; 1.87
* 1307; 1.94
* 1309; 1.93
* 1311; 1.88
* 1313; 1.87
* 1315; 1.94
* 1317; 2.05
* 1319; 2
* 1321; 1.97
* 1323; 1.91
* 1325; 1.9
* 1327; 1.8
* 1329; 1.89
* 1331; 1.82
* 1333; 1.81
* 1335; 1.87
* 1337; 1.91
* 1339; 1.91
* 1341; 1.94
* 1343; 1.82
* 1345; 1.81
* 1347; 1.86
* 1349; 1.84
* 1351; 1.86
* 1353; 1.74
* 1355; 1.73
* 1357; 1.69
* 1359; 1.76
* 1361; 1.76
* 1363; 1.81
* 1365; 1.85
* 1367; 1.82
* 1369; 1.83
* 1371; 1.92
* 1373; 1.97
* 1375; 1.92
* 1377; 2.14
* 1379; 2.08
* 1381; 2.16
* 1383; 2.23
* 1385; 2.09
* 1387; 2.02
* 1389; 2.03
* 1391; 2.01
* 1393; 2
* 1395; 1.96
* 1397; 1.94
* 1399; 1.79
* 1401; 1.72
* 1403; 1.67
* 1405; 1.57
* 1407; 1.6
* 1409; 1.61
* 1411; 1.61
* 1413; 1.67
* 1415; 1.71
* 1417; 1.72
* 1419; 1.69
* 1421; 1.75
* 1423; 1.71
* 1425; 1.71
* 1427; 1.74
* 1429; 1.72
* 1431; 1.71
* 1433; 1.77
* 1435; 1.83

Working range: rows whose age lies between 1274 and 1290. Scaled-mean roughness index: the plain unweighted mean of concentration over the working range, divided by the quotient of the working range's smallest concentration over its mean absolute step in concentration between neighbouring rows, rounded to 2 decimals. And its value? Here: 0.13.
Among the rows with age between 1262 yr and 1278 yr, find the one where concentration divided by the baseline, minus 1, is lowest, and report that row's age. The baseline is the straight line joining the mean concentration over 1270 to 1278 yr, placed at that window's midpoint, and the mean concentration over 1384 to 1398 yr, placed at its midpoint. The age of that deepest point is 1263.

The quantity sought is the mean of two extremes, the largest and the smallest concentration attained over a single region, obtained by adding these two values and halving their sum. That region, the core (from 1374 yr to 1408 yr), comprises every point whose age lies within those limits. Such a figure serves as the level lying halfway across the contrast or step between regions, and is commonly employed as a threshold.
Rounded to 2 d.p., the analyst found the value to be 1.90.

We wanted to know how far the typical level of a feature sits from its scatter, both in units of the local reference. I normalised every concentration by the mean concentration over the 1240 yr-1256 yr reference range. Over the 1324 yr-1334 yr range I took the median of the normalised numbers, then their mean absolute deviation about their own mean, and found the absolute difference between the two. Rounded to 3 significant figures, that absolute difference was 1.04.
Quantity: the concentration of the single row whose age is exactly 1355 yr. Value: 1.73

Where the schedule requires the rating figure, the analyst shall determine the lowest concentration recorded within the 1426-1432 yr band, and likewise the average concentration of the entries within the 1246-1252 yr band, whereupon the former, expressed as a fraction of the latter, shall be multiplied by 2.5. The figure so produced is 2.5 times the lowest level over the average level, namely 2.51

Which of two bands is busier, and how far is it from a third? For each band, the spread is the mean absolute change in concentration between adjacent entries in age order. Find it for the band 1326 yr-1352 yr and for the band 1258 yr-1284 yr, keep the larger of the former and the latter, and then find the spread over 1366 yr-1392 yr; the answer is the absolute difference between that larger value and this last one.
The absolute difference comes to 0.012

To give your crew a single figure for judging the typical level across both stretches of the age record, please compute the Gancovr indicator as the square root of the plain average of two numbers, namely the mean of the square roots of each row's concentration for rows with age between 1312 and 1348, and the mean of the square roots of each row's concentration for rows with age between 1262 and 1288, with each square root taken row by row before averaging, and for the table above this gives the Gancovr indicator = 1.14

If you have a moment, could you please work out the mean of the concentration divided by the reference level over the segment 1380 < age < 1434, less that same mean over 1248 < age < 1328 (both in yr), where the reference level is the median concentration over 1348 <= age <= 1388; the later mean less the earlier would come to 0.06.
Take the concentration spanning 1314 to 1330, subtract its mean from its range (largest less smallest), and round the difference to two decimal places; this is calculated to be -1.68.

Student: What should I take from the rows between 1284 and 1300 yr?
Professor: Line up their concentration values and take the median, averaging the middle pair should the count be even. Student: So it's 1.955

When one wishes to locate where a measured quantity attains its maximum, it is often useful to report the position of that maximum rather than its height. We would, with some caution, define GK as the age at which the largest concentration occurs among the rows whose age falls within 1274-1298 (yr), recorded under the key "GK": 1293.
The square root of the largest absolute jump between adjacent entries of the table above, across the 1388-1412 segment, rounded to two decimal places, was 0.39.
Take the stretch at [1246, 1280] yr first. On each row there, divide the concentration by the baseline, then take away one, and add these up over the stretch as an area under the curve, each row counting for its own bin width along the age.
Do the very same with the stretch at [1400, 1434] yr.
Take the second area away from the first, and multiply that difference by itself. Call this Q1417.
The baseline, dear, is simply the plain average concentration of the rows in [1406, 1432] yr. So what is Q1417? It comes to 30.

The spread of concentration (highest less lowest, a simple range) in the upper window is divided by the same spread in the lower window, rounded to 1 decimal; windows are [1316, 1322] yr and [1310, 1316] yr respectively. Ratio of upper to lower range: 1.1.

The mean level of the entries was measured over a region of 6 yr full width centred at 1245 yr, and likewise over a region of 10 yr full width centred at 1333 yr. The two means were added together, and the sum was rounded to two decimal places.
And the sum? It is 3.67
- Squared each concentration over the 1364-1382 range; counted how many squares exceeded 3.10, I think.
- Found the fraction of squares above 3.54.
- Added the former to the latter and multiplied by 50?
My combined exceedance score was 483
